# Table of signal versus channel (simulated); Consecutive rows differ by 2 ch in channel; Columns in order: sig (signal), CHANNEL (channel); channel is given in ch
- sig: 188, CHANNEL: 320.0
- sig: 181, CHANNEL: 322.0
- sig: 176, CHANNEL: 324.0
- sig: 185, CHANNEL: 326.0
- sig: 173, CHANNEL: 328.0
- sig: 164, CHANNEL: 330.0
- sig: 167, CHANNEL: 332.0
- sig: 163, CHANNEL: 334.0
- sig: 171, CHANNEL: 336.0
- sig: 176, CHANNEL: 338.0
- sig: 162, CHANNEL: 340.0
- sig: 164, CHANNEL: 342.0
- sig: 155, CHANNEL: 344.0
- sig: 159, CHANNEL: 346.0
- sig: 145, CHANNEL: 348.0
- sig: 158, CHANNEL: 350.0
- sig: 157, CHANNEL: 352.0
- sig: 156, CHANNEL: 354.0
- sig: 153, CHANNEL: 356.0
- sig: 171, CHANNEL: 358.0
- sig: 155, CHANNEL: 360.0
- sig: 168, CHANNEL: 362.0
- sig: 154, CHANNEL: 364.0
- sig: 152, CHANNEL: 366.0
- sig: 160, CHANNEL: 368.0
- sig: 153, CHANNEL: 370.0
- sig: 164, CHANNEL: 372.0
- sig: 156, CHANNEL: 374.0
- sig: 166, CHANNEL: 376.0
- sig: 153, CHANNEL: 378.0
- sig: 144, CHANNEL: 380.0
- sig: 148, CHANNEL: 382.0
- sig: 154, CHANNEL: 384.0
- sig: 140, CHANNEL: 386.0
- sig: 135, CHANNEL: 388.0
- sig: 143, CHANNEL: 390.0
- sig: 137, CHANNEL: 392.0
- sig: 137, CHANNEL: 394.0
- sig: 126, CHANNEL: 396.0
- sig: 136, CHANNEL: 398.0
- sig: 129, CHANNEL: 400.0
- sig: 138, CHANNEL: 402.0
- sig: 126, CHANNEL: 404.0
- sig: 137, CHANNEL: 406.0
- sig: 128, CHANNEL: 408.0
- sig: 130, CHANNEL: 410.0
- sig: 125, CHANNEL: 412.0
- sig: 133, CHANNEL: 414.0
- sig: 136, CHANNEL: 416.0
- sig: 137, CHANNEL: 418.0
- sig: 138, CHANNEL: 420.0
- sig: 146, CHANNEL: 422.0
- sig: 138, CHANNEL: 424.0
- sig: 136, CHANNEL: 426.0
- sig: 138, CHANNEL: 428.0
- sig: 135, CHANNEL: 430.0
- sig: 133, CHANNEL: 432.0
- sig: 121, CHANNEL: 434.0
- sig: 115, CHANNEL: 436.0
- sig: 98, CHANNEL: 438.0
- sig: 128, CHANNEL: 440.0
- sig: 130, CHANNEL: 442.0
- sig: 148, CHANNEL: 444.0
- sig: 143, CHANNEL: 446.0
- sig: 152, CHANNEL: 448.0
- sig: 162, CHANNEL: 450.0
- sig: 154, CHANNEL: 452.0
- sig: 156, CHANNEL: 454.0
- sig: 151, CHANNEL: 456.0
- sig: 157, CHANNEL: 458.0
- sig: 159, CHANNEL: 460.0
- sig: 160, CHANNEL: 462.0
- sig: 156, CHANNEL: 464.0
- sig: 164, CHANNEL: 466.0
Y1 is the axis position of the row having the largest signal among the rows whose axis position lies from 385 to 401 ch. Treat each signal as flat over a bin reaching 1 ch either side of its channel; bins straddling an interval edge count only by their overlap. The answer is 390.0 ch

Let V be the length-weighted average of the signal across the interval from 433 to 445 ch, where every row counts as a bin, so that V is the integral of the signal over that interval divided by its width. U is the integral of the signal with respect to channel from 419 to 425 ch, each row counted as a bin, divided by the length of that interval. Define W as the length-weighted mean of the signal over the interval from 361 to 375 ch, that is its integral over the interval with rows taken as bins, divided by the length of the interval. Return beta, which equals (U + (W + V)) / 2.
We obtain 211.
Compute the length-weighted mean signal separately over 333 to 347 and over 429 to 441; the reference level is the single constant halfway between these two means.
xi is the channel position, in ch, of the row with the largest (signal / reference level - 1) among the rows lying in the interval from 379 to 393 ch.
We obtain 384.0 ch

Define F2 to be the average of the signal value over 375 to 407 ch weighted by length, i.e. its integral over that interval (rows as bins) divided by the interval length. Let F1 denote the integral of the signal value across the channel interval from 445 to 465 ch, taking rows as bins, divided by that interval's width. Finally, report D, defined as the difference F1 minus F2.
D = 14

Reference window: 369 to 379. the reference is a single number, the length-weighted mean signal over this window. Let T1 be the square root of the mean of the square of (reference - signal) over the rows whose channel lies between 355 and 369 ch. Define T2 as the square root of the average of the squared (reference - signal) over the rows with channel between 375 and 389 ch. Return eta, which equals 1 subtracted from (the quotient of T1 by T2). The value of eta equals -0.5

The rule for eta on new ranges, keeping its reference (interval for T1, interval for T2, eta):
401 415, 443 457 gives 2.4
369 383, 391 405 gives -0.7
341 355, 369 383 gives -0.3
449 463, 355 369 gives -0.5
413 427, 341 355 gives 2.7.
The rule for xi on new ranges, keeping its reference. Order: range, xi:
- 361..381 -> 362.0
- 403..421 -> 420.0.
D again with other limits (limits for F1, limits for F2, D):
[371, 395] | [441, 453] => 0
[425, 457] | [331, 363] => -24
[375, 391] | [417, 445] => 16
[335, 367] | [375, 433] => 22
